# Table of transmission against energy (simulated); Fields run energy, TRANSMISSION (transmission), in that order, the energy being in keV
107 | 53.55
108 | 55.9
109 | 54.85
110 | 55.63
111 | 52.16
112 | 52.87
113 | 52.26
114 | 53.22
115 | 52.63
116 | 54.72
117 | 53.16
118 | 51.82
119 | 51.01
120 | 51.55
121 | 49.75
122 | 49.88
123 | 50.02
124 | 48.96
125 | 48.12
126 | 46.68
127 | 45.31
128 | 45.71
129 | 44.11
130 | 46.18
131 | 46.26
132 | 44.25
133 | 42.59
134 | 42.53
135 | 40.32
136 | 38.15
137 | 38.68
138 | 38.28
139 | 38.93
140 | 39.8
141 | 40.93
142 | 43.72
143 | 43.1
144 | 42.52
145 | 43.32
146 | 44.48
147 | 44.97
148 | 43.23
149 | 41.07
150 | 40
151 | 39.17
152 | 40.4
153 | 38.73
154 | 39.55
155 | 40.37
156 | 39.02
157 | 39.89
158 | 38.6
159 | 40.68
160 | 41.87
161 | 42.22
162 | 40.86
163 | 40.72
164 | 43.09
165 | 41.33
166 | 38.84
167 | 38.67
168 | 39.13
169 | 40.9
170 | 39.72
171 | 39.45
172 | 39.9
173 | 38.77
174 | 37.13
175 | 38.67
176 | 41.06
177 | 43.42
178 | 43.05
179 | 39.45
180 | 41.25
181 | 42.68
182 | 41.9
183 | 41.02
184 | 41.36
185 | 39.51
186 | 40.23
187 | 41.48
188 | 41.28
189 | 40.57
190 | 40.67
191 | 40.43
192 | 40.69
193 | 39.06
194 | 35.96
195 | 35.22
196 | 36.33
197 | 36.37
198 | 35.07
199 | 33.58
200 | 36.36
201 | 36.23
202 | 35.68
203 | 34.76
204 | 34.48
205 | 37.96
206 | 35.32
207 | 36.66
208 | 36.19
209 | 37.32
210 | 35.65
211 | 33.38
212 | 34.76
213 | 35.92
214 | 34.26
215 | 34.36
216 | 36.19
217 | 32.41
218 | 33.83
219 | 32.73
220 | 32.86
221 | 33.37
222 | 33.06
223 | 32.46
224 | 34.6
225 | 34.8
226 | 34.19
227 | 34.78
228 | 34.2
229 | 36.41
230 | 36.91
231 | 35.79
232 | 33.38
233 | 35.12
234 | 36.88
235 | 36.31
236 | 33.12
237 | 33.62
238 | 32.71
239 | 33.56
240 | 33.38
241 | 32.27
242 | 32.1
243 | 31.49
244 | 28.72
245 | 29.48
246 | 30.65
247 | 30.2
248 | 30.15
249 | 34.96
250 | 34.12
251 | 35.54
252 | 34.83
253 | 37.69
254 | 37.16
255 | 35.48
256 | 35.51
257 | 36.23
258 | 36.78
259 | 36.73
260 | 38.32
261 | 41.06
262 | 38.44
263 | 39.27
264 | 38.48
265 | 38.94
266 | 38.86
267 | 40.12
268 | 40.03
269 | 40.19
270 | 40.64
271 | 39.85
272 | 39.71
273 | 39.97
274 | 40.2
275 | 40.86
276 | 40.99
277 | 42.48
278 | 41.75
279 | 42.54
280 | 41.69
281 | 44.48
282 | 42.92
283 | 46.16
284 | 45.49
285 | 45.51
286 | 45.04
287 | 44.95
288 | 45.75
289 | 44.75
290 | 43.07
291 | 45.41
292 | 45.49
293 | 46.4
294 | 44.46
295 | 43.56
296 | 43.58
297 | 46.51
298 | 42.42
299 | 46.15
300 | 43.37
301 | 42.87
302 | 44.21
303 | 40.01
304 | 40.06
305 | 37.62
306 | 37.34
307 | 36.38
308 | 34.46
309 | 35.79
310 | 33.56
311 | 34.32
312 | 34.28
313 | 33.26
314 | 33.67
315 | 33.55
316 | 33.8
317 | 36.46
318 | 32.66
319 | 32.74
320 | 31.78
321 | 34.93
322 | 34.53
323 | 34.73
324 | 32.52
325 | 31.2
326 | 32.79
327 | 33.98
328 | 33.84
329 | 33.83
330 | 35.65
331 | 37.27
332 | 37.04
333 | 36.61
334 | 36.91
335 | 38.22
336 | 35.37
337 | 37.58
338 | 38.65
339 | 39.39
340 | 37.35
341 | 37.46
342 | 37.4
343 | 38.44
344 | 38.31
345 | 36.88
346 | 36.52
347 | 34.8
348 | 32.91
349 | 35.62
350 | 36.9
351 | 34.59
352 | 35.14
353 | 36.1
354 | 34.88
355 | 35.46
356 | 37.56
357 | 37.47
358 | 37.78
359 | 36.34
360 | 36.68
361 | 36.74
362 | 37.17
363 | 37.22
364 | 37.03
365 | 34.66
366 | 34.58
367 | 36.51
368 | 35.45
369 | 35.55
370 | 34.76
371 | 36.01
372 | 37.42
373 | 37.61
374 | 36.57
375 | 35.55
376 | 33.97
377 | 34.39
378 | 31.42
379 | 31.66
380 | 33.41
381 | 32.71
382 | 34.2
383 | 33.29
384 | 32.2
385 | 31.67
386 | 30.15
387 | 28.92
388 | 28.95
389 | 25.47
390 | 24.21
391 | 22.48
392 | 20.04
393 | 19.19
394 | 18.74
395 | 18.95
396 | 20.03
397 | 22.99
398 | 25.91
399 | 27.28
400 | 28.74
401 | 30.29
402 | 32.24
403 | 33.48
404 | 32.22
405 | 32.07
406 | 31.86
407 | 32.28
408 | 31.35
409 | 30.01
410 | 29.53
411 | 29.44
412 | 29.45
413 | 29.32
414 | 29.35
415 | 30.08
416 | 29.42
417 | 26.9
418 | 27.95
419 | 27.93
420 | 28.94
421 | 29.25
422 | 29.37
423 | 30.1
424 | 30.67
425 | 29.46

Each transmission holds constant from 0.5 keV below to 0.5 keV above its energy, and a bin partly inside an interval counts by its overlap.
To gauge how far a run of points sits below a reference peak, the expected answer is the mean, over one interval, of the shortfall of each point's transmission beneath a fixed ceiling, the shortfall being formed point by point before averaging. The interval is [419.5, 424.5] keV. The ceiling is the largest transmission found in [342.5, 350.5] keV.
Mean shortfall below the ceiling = 8.8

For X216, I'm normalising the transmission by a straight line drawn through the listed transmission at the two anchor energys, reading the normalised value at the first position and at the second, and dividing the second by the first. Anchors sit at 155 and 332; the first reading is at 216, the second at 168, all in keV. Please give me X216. 1.06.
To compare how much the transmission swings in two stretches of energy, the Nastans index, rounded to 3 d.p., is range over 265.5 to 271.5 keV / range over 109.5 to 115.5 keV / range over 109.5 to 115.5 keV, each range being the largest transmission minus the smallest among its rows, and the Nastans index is 0.148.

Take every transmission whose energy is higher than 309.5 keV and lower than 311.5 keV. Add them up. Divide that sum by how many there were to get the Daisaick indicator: 34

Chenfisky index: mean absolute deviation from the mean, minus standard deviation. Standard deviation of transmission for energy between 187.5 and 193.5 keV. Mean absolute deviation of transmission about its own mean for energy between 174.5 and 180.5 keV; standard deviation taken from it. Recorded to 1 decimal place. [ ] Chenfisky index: 0.7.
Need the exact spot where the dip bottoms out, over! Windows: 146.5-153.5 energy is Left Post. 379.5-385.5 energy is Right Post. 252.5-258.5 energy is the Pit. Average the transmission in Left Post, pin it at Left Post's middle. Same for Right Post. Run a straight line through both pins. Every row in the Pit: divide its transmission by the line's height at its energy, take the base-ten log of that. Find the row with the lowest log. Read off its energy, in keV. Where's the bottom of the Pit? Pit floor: 255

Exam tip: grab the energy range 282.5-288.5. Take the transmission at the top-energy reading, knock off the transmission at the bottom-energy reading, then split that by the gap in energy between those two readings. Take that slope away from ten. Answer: 10.1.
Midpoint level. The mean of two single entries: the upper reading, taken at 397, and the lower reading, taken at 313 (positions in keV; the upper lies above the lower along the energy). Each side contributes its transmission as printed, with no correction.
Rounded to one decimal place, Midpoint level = 28.1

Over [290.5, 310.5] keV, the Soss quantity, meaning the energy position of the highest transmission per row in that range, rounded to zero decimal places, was 297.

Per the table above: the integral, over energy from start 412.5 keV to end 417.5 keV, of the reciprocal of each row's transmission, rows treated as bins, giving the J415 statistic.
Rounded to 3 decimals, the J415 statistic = 0.173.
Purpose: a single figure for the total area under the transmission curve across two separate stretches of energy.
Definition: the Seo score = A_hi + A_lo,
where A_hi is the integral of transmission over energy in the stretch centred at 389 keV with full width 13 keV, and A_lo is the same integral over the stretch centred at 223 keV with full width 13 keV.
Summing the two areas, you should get 774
